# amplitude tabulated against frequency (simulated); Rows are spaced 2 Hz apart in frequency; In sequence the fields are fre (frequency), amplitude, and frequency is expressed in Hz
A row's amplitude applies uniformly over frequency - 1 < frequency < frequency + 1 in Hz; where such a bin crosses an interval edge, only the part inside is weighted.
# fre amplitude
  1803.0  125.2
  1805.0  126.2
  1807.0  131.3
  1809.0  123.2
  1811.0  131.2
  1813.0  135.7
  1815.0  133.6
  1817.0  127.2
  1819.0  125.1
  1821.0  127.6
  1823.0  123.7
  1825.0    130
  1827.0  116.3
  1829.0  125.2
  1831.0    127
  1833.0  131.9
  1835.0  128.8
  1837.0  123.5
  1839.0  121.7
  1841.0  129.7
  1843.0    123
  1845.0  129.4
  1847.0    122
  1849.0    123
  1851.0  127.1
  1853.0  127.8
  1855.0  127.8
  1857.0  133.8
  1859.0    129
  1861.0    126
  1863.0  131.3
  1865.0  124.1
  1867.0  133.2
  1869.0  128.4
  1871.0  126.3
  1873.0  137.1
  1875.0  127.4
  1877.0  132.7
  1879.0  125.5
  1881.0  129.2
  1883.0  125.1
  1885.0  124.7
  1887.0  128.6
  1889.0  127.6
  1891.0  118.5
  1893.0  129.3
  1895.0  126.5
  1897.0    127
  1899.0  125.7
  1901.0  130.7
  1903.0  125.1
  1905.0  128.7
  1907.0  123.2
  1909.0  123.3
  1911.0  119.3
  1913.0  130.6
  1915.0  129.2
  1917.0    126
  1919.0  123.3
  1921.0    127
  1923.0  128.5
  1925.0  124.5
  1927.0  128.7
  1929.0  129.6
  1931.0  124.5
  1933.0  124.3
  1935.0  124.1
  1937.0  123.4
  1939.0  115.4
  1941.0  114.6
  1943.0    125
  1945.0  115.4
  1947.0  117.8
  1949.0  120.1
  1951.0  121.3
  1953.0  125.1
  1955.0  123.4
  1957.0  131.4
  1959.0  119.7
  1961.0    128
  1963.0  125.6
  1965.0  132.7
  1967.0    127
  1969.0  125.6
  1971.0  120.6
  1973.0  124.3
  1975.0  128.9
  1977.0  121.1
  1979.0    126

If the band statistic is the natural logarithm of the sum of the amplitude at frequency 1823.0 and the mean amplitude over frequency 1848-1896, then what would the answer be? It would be 5.53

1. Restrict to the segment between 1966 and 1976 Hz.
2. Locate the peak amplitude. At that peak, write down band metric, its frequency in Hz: 1975.0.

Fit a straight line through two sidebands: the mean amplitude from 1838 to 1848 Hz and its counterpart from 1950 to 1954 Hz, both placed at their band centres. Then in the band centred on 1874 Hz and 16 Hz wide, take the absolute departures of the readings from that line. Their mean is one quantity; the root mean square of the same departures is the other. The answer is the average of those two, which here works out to 6.0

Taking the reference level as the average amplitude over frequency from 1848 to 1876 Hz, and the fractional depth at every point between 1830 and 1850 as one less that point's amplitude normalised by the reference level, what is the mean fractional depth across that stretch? 0.0213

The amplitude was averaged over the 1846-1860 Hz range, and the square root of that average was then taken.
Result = 11.3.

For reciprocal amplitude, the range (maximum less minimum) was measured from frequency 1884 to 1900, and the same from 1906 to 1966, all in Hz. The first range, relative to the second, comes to 0.59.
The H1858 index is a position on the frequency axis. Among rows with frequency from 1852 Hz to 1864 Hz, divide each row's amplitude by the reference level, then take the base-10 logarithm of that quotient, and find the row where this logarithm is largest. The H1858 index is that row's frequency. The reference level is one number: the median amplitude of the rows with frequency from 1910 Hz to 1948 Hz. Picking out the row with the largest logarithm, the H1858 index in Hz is 1857.0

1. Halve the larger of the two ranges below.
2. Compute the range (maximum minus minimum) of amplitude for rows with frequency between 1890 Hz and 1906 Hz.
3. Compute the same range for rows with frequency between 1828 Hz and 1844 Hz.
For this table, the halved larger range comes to 6.10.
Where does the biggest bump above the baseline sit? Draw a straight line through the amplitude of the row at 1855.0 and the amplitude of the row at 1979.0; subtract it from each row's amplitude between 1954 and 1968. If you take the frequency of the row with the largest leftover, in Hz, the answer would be 1965.0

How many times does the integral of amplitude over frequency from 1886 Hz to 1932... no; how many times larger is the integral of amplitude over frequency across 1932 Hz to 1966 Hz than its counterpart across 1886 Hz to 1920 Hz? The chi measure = 0.974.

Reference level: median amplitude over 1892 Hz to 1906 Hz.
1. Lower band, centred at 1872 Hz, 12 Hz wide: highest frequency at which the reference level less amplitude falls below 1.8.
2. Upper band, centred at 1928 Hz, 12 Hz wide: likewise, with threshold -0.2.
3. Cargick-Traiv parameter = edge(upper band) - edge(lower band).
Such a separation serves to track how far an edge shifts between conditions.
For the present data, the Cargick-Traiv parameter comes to 52 Hz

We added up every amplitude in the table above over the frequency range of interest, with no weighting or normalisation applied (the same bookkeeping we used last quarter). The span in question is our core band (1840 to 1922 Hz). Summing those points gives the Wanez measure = 5213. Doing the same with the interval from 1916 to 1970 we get 3352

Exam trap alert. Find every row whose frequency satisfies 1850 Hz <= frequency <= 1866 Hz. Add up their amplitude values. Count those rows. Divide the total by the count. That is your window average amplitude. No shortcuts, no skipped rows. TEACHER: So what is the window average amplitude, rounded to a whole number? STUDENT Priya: 128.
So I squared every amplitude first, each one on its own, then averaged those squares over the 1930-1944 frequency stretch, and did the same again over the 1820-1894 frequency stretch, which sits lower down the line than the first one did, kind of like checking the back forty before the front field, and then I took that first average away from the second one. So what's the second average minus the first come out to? 1368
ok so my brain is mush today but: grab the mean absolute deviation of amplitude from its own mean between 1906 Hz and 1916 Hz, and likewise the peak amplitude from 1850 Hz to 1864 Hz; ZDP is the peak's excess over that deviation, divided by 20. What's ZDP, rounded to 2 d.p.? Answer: 6.50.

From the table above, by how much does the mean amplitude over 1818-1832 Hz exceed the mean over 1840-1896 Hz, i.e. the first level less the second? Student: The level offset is -2.7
